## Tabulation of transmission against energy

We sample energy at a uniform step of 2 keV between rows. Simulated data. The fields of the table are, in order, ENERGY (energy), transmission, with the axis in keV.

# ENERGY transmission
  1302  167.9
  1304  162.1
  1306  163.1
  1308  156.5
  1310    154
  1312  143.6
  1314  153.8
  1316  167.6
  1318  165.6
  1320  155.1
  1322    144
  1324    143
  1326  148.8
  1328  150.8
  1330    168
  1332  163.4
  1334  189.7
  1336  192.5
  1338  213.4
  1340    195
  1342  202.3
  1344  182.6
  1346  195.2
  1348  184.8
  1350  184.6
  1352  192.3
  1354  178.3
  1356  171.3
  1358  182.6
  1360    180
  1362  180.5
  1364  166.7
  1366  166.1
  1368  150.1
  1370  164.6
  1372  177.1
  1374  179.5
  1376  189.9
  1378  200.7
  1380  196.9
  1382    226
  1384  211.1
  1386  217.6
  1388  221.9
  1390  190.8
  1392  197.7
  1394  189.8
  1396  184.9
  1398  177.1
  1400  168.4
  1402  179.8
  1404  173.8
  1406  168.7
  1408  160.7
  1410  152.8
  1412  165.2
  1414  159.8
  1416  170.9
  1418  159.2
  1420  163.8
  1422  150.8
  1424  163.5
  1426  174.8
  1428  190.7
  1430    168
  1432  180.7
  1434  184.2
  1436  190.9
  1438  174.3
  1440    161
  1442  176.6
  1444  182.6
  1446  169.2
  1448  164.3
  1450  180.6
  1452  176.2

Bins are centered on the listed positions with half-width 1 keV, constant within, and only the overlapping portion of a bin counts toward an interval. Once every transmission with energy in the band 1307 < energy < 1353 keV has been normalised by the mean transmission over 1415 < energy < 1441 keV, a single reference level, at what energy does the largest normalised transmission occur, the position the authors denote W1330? 1338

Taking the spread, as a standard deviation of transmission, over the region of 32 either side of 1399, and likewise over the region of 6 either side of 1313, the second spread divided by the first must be 0.4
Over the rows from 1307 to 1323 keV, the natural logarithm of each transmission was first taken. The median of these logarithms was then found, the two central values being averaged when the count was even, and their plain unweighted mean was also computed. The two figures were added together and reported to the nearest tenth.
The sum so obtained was 10.1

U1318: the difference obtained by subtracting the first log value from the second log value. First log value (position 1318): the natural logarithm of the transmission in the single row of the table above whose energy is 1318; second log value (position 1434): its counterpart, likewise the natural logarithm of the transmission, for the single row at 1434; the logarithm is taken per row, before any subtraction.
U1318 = 0.11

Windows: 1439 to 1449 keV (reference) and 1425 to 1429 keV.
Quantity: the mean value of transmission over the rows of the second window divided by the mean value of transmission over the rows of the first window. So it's 1.07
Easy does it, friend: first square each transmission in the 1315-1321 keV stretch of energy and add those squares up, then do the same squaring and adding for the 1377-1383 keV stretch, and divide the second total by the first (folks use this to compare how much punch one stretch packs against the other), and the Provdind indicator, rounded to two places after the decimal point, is 1.64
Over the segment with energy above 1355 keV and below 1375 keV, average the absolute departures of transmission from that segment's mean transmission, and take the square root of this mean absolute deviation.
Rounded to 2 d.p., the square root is 2.84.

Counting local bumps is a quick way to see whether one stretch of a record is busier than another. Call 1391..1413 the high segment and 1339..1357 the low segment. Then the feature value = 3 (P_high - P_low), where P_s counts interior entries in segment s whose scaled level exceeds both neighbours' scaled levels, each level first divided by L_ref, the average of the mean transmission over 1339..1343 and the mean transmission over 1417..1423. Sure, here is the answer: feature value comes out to -6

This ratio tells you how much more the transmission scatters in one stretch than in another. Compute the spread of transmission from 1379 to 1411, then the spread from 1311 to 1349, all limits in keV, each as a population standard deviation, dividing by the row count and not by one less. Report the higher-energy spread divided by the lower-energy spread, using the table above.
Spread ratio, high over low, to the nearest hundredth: 0.99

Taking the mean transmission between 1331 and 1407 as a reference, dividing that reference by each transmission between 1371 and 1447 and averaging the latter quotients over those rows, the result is 1.04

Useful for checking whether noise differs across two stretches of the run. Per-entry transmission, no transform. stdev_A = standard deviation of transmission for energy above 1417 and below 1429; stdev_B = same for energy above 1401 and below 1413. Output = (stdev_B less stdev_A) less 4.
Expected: -8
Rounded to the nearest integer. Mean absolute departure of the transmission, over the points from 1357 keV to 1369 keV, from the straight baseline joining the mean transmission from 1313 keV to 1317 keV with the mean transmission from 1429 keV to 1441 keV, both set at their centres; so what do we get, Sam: 10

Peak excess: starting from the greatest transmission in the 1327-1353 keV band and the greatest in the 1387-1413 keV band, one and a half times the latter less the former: 119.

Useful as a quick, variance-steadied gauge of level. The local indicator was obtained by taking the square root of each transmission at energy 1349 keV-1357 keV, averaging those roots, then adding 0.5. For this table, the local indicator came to 14.0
